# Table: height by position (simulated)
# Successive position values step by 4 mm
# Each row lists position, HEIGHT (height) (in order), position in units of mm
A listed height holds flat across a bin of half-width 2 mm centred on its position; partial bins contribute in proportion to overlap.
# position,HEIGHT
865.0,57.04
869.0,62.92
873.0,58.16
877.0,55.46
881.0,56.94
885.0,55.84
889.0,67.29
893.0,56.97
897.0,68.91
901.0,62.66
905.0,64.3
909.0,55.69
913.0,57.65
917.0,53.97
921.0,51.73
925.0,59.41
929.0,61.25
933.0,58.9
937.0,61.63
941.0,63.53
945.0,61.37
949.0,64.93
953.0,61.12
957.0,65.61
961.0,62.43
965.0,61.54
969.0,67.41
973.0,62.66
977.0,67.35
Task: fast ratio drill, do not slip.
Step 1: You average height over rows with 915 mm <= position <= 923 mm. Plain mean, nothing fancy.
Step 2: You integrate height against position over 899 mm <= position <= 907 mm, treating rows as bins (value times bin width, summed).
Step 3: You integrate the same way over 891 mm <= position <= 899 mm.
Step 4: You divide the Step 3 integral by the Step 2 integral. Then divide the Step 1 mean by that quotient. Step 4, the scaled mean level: 53.3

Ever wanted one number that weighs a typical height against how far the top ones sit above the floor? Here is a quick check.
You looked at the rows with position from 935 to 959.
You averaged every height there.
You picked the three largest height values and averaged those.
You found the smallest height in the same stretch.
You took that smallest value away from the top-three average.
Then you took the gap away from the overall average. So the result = 59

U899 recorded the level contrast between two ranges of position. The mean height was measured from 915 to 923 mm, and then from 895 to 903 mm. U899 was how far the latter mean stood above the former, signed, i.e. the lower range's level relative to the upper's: 12.9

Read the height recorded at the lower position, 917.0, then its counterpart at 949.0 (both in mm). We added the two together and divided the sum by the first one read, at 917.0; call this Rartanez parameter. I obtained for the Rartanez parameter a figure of 2.20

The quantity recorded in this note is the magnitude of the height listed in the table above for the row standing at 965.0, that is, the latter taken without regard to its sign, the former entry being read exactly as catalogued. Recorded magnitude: 62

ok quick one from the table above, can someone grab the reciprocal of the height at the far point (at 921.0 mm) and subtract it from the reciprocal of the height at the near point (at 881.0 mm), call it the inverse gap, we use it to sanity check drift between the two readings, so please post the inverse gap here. -0.0018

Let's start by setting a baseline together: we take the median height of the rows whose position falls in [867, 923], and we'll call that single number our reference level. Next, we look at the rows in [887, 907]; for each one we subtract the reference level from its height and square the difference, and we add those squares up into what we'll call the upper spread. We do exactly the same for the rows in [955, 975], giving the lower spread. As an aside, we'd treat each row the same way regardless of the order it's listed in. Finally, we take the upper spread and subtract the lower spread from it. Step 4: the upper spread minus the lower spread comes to 68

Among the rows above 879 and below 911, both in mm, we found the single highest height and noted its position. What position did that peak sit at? 897.0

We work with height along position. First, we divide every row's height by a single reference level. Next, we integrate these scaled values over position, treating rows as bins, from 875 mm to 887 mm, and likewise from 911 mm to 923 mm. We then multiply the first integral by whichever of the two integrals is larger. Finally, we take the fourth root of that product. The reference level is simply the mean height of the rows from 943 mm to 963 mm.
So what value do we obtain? 3.27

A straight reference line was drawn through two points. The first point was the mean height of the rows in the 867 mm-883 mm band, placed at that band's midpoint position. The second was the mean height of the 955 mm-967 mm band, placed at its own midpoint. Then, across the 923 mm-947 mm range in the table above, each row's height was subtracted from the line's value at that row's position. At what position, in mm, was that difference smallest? 941.0 mm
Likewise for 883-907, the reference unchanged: 897.0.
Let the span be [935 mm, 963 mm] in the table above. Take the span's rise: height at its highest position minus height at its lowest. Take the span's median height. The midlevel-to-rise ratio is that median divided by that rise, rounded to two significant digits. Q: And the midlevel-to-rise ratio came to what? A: 78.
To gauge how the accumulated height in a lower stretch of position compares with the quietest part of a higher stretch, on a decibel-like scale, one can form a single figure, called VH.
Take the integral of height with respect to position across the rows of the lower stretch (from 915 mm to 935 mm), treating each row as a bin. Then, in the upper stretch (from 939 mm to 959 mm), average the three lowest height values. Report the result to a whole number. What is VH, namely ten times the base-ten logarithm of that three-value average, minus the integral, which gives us -1123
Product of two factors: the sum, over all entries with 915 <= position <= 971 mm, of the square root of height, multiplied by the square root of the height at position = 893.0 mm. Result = 825.2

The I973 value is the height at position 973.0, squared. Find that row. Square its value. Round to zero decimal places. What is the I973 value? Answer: 3926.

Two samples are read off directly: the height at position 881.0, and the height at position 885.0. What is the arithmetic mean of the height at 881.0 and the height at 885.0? 56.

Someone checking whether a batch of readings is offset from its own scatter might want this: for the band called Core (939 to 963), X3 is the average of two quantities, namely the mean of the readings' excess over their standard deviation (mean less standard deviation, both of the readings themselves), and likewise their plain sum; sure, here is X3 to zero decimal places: 220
